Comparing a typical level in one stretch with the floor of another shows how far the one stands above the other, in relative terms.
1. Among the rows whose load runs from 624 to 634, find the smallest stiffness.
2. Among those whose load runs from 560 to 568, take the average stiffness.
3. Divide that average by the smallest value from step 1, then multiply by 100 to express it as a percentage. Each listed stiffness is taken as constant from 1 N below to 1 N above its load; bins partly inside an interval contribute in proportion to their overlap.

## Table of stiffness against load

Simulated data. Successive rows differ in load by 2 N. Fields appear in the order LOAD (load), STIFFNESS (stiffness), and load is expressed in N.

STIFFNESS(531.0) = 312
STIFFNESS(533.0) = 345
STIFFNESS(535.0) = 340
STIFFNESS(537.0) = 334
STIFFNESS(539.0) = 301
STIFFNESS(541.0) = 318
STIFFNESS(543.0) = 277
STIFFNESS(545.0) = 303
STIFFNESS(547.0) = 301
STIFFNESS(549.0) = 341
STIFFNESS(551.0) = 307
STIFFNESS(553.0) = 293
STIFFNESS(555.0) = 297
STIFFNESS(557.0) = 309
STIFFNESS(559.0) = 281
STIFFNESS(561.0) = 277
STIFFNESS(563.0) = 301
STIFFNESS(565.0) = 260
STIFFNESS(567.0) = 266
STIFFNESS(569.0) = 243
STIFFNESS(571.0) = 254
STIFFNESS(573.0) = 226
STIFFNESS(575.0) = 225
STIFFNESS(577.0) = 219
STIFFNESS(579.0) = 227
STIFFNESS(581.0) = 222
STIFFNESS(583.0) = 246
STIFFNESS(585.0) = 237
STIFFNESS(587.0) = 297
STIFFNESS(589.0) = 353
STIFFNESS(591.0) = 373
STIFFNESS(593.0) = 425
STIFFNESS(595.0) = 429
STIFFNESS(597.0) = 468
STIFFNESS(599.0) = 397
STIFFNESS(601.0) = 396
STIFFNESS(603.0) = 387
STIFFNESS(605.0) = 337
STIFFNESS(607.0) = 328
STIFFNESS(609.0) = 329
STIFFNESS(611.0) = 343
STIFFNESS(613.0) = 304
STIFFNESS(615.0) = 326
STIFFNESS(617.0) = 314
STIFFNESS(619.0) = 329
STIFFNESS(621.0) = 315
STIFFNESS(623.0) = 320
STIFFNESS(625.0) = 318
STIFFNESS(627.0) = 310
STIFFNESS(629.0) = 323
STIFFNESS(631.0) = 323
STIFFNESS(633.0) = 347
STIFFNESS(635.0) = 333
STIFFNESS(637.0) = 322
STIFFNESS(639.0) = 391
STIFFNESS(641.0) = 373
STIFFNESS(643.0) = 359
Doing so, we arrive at 89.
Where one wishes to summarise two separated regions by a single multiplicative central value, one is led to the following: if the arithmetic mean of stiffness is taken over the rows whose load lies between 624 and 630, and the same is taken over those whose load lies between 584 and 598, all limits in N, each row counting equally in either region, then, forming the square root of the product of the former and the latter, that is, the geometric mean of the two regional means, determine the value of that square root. 342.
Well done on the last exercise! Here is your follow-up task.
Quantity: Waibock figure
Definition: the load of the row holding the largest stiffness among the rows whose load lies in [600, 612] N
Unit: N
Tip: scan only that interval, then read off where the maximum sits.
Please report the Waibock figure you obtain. 601.0 N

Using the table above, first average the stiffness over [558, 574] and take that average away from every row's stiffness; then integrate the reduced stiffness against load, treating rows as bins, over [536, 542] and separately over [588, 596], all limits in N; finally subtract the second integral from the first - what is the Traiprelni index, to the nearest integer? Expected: -727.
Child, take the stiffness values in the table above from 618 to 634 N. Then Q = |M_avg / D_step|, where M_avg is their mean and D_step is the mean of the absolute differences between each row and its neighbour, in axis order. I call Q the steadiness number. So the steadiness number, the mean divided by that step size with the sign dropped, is 34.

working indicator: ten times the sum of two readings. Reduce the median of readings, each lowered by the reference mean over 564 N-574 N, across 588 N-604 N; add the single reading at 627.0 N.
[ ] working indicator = 4567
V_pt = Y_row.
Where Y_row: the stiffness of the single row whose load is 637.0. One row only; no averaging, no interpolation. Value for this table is 322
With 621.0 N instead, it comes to 315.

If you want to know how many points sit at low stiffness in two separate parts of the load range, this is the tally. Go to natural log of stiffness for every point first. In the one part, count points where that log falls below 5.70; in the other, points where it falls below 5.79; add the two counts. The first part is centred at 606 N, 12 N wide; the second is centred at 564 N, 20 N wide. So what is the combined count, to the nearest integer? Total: 10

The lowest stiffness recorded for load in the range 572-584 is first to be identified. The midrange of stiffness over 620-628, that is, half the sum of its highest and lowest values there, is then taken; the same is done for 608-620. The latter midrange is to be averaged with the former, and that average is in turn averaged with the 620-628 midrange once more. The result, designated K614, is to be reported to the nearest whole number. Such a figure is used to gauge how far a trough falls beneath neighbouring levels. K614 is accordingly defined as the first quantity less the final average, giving -98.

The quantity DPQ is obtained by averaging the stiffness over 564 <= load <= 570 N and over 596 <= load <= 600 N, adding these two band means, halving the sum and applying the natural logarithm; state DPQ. 5.84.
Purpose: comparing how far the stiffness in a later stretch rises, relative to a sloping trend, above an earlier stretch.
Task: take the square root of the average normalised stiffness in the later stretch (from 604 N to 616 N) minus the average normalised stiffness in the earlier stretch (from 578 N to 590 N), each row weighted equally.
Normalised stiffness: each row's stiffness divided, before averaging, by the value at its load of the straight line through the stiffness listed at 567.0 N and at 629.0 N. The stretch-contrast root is 0.37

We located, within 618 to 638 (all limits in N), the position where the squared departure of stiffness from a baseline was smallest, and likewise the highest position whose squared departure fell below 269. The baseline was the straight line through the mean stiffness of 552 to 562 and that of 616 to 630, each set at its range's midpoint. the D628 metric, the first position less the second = -12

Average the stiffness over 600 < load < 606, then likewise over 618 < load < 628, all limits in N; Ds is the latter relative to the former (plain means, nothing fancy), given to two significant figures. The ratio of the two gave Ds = 0.85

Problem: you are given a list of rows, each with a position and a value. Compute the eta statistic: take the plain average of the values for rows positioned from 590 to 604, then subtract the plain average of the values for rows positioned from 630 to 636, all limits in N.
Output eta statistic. 76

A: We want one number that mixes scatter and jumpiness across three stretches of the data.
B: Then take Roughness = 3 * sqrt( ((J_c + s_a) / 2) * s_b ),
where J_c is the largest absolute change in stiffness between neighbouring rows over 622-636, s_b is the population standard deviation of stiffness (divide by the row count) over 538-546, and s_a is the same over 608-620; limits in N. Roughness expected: 49.0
